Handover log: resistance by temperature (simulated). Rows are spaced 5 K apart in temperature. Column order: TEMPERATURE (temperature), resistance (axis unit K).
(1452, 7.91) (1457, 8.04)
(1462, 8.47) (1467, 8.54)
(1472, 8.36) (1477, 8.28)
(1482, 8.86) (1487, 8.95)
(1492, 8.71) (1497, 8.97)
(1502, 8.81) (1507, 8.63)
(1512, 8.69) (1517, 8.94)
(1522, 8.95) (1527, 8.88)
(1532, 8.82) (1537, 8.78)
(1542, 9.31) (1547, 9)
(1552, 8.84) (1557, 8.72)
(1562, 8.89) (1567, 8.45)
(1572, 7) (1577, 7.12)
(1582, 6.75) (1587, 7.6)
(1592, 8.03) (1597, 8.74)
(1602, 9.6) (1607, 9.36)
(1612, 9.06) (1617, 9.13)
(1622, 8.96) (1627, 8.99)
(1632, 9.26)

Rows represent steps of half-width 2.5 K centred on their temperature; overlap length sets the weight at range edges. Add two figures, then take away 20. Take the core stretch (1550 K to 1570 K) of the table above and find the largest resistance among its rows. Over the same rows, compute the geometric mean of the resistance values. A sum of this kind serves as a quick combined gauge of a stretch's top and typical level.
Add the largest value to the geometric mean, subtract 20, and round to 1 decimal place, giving -2.4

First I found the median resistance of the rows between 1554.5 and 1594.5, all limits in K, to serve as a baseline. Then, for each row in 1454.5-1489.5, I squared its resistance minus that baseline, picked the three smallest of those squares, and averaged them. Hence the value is 0.19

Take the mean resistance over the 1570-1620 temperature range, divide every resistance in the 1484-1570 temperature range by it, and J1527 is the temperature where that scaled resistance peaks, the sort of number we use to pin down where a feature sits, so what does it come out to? 1542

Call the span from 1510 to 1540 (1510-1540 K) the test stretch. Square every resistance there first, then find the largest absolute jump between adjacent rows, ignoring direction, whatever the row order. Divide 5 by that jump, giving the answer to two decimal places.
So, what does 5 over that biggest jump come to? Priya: 1.13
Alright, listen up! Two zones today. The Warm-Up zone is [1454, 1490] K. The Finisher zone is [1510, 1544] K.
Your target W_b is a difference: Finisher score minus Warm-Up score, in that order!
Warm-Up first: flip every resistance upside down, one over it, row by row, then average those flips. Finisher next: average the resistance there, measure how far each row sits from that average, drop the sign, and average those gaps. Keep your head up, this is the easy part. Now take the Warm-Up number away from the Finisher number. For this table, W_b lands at 0.02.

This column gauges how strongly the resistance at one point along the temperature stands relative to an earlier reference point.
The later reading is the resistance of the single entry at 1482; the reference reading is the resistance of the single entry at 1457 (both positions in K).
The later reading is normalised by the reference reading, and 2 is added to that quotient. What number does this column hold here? 3.10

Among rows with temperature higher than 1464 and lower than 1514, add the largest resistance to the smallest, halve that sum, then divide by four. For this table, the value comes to 2.16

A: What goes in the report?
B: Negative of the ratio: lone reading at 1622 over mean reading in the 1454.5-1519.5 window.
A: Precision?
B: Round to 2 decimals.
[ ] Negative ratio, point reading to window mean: -1.04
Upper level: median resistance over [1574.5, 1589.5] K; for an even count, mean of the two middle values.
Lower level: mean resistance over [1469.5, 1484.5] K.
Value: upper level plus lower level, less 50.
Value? -34.4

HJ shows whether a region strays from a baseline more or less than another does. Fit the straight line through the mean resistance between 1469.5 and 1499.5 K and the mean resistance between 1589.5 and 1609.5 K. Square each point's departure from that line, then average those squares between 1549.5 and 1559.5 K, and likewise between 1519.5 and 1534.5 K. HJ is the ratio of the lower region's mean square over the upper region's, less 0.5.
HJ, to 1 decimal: 1.5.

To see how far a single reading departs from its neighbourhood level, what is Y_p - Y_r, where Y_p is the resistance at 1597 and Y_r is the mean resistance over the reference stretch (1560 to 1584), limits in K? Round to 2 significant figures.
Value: 1.1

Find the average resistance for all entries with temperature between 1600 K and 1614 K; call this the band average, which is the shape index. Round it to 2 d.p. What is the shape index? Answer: 9.34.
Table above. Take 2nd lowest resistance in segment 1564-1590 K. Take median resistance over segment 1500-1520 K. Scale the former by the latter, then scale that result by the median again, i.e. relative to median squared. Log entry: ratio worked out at 0.091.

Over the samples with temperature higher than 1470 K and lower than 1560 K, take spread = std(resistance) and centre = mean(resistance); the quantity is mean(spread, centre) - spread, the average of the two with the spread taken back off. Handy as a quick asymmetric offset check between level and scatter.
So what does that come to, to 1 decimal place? 4.3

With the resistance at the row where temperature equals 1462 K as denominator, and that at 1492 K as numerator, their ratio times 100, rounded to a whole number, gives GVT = 103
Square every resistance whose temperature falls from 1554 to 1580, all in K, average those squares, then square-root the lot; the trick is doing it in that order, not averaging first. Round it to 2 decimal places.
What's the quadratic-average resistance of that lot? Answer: 8.08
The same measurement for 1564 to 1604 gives 7.96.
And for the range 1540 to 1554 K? 9.05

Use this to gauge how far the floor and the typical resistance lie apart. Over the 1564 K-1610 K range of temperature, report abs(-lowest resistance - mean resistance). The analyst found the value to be 14.8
